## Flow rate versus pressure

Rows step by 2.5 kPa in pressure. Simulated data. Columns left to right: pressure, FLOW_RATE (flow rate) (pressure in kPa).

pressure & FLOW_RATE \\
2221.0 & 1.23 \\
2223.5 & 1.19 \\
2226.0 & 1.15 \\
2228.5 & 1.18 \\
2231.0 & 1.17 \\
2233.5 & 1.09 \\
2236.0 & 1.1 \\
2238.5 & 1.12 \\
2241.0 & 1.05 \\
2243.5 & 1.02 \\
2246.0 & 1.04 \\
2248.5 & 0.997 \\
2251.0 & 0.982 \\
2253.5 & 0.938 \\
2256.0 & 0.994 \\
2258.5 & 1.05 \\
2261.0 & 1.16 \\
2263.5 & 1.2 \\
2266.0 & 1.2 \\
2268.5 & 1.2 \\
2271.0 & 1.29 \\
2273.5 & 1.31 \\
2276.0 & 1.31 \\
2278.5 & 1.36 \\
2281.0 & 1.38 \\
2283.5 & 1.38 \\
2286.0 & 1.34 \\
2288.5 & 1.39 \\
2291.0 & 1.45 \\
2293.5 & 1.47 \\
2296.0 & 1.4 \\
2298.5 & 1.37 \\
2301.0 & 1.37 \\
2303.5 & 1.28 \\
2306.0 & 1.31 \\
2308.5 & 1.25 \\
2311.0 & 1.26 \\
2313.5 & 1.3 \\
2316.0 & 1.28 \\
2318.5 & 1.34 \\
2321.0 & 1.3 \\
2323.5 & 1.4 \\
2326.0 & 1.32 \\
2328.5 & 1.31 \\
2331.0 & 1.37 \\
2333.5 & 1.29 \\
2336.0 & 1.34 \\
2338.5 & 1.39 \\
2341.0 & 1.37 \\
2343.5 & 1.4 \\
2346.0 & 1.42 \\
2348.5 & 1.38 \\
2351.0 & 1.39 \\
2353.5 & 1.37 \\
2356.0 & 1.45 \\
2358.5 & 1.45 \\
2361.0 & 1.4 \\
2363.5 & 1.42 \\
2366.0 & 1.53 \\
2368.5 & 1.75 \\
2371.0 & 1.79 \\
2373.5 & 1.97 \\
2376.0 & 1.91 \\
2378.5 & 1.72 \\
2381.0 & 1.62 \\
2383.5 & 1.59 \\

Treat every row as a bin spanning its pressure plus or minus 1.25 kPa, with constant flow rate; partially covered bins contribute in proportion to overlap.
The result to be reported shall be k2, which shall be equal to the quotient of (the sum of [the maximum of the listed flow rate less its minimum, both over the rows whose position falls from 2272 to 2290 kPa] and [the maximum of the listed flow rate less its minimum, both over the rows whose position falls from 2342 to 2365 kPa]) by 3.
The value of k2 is 0.05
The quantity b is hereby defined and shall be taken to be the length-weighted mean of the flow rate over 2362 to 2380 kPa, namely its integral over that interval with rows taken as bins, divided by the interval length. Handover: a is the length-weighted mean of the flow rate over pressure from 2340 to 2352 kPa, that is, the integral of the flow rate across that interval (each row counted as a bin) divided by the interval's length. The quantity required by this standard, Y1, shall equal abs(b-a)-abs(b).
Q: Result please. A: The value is -1.39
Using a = 1.39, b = 1.72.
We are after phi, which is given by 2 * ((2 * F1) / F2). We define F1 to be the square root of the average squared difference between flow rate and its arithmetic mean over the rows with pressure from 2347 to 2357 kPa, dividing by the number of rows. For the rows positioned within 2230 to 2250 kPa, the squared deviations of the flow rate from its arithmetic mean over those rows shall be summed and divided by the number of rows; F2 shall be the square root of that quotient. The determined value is 2.3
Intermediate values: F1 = 0.031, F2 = 0.053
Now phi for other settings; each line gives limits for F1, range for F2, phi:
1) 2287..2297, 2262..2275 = 2.7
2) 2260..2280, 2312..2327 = 6.9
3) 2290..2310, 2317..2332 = 8.3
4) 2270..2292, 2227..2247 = 3.4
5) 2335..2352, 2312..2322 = 4.3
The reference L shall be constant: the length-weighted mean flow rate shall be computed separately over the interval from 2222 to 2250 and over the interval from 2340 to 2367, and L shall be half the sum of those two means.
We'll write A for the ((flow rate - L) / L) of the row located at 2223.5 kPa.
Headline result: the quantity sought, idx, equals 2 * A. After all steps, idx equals -0.11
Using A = -0.05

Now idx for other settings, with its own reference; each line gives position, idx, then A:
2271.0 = 0.05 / 0.03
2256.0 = -0.42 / -0.21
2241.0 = -0.33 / -0.17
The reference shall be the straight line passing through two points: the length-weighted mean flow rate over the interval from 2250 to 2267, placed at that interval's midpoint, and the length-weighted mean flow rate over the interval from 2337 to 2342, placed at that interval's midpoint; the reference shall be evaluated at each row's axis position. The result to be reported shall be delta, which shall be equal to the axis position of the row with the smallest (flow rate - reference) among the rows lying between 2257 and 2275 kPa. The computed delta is 2258.5 kPa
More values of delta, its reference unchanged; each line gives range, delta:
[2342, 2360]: 2353.5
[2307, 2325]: 2308.5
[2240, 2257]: 2253.5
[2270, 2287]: 2286.0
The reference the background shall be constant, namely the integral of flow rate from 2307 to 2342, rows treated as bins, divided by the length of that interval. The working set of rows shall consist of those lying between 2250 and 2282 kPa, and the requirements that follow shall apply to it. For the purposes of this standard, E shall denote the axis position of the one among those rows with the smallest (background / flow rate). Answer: 2281.0 kPa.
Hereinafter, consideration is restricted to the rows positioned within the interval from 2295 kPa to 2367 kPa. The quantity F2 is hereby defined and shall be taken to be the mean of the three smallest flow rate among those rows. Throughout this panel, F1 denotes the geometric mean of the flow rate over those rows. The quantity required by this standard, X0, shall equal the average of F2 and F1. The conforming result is 1.31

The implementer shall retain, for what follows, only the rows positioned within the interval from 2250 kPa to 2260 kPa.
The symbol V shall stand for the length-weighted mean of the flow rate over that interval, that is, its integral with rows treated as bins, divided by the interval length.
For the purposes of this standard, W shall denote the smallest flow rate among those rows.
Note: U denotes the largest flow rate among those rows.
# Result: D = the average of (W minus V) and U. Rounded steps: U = 1.05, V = 1.0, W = 0.938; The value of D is 0.50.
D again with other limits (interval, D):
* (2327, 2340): 0.67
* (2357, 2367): 0.74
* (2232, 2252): 0.52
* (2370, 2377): 0.93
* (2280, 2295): 0.70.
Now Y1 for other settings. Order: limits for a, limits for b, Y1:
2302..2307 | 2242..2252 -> -0.72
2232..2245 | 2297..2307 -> -1.08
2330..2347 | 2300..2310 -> -1.23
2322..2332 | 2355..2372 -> -1.35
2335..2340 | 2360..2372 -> -1.37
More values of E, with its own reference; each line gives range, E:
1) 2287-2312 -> 2293.5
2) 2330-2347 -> 2346.0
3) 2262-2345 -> 2293.5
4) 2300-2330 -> 2323.5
